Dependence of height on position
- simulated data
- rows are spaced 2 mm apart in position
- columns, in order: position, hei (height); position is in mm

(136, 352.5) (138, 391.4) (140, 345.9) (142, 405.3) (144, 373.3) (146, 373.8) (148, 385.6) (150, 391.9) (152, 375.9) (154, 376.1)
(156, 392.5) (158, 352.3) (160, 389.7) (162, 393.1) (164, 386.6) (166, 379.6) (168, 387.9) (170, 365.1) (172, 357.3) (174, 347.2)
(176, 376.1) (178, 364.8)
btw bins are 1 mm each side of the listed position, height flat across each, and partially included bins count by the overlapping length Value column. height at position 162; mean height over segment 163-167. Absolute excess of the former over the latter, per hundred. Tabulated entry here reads 0.10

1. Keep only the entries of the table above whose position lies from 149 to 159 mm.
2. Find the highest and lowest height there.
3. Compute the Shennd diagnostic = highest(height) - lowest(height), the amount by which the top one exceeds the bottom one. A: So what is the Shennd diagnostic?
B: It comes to 40.2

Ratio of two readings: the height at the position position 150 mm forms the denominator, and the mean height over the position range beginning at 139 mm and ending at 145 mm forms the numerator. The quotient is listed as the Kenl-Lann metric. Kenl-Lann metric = 0.96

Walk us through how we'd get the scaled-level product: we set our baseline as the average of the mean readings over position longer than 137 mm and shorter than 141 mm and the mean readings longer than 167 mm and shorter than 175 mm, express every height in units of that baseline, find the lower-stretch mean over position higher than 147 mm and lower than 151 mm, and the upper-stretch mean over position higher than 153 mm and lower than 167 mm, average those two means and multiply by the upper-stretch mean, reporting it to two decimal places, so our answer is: 1.09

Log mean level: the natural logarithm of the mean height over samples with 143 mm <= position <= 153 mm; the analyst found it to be 5.940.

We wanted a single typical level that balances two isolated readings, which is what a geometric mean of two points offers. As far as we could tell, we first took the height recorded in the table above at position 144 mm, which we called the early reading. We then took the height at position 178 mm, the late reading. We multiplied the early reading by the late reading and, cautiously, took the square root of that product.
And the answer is 369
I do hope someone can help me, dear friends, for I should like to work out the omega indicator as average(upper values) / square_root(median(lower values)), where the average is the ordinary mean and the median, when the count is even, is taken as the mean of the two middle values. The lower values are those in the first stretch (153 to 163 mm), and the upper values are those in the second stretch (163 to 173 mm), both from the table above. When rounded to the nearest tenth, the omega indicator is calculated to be 19.0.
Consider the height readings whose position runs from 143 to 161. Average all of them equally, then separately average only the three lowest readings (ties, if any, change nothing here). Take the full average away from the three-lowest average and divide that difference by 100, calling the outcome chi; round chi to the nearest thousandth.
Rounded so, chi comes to -0.125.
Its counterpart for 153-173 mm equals -0.198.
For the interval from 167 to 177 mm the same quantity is -0.102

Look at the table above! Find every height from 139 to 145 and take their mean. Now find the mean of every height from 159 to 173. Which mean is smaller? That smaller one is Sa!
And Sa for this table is 375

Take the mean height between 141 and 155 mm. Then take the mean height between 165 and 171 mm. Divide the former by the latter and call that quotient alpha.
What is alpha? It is 1.015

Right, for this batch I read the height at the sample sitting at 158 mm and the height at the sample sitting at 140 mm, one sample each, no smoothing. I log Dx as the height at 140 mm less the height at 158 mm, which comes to -6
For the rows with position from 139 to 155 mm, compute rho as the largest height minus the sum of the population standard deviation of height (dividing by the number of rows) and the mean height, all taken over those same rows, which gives 10.7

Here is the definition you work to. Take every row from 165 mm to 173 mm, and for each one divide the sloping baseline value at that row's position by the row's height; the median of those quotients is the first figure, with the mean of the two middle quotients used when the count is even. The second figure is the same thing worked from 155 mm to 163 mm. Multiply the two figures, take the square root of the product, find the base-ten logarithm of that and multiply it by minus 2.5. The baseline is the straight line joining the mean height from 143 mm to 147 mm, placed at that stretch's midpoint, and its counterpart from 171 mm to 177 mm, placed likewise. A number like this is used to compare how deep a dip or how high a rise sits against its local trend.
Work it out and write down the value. 0.047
